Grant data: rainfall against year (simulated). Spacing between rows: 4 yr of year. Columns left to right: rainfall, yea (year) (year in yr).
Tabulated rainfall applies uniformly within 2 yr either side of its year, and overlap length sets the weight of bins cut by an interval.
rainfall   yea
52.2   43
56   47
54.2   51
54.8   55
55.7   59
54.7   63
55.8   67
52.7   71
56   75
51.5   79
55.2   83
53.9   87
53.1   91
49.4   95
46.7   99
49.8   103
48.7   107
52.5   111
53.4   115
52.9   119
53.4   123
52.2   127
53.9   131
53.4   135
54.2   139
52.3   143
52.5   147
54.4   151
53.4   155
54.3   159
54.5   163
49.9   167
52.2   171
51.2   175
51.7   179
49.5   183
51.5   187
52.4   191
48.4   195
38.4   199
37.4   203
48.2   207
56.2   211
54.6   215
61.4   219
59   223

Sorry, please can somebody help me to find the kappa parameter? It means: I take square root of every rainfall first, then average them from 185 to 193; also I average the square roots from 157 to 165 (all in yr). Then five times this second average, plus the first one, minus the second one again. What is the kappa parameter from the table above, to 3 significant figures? 36.7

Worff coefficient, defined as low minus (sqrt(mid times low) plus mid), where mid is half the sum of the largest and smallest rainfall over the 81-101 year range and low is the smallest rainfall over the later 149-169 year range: -51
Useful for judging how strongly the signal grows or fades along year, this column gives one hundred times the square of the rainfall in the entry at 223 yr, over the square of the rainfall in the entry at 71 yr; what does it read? 125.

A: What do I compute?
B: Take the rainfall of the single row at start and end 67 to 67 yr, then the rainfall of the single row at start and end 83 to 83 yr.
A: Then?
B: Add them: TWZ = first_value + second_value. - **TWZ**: 111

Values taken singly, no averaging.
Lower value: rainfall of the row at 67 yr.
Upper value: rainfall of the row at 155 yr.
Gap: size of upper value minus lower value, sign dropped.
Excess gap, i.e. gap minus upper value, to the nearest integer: -51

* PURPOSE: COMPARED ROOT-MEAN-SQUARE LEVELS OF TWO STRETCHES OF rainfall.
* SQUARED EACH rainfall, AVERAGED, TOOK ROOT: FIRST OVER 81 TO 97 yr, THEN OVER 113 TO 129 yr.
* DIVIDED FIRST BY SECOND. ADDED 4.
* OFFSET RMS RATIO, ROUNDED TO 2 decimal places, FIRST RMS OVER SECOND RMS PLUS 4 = 5.00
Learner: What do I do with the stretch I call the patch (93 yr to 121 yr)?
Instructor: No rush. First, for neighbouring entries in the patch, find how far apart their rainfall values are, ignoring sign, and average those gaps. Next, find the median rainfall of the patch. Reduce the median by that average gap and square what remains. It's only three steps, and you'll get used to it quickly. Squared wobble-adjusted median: 2283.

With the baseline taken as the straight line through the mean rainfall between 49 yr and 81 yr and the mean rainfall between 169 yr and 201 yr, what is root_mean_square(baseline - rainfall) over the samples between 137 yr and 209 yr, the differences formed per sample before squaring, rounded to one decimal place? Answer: 4.3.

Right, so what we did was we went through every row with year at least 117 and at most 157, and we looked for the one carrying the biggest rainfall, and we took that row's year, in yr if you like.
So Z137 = 151 yr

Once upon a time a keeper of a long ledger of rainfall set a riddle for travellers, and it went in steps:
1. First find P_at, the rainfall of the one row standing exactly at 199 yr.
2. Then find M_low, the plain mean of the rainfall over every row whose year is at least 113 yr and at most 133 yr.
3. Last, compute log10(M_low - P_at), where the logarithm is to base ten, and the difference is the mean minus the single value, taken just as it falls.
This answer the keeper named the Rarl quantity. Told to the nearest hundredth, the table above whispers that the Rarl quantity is 1.17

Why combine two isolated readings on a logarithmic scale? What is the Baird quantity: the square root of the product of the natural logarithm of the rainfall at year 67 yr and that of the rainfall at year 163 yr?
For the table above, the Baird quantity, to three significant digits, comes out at 4.01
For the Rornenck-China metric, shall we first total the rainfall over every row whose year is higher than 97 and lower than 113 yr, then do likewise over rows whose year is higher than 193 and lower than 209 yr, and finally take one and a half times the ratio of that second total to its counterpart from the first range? 1.308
